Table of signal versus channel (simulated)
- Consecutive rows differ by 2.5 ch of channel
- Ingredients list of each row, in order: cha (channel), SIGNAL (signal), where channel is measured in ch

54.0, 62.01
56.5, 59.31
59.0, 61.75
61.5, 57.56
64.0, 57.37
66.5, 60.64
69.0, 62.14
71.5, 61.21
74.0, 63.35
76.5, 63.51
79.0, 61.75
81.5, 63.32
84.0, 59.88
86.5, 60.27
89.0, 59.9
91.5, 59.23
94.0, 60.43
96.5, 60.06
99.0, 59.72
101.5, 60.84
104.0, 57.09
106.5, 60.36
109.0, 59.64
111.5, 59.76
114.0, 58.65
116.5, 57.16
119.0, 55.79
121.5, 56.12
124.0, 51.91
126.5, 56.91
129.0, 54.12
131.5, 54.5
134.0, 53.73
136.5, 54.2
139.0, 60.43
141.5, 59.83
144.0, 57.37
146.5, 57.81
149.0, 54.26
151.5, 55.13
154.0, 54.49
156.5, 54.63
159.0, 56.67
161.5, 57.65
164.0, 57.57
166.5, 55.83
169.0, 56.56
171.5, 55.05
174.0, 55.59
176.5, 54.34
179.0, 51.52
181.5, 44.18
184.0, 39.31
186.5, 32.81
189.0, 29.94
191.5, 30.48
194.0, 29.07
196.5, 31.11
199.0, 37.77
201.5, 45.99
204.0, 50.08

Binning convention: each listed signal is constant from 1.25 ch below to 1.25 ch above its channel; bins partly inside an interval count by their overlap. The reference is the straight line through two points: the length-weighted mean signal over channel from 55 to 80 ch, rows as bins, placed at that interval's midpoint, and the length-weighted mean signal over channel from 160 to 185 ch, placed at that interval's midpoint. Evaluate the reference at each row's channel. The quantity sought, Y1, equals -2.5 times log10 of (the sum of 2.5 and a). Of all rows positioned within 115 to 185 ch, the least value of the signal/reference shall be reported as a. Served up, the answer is -1.28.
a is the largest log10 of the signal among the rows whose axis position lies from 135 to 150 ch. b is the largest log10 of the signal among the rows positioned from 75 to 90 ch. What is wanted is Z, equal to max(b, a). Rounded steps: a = 1.78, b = 1.80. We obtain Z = 1.80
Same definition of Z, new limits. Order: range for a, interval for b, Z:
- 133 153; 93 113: 1.78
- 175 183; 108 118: 1.78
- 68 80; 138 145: 1.80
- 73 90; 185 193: 1.80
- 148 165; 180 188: 1.76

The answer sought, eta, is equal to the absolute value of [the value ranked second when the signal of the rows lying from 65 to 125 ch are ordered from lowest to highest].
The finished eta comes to 56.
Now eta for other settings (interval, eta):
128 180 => 54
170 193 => 30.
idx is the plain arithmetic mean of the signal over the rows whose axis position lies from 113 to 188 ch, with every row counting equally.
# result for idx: 54.1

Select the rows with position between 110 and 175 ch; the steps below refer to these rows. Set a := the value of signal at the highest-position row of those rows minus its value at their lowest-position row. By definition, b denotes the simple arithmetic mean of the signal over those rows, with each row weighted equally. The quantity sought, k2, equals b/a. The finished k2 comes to -13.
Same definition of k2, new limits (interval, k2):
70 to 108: -71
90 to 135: -10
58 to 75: 38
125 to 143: 19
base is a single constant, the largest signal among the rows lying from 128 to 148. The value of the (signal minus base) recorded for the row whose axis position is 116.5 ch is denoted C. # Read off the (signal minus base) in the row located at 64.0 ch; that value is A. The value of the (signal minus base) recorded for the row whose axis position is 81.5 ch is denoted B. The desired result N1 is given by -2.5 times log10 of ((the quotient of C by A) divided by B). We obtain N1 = 1.1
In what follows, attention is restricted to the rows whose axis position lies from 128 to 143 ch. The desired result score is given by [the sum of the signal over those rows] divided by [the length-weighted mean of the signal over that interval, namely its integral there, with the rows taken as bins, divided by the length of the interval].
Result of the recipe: 6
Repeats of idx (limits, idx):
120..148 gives 56.1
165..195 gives 44.6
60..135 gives 58.9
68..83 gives 62.5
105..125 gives 57.4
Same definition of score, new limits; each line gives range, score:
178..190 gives 5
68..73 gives 2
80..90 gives 4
